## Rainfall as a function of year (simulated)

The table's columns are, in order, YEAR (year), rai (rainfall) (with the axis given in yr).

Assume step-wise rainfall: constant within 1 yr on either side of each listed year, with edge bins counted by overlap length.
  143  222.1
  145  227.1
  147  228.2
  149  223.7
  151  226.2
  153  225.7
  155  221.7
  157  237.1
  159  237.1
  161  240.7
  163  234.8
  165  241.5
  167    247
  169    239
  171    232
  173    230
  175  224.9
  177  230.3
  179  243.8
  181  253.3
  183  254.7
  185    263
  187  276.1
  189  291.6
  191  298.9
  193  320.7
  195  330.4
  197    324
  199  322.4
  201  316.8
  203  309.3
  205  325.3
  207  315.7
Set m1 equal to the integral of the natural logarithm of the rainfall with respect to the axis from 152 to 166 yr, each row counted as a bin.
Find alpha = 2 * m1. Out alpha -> 153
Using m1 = 76.4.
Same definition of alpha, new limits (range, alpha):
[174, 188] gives 154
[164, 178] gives 153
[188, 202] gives 161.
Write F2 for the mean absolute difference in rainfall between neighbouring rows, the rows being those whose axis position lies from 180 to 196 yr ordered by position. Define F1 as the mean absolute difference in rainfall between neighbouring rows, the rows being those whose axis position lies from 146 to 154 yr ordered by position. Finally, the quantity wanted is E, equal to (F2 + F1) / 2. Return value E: 6.8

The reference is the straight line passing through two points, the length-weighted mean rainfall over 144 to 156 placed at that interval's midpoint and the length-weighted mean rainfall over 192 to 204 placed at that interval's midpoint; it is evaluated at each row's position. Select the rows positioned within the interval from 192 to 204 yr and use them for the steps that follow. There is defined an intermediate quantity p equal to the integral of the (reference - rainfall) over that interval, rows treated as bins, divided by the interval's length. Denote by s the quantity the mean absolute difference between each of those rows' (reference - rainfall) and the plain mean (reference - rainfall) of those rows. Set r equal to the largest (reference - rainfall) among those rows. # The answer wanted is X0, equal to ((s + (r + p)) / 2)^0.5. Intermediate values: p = 0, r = 21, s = 10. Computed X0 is 4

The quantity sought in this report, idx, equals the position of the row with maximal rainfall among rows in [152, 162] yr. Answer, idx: 161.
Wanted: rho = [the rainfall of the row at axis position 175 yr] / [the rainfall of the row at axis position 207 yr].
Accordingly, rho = 0.71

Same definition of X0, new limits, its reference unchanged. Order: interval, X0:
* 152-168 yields 4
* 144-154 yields 2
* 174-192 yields 7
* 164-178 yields 7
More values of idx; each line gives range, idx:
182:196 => 195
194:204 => 195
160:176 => 167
